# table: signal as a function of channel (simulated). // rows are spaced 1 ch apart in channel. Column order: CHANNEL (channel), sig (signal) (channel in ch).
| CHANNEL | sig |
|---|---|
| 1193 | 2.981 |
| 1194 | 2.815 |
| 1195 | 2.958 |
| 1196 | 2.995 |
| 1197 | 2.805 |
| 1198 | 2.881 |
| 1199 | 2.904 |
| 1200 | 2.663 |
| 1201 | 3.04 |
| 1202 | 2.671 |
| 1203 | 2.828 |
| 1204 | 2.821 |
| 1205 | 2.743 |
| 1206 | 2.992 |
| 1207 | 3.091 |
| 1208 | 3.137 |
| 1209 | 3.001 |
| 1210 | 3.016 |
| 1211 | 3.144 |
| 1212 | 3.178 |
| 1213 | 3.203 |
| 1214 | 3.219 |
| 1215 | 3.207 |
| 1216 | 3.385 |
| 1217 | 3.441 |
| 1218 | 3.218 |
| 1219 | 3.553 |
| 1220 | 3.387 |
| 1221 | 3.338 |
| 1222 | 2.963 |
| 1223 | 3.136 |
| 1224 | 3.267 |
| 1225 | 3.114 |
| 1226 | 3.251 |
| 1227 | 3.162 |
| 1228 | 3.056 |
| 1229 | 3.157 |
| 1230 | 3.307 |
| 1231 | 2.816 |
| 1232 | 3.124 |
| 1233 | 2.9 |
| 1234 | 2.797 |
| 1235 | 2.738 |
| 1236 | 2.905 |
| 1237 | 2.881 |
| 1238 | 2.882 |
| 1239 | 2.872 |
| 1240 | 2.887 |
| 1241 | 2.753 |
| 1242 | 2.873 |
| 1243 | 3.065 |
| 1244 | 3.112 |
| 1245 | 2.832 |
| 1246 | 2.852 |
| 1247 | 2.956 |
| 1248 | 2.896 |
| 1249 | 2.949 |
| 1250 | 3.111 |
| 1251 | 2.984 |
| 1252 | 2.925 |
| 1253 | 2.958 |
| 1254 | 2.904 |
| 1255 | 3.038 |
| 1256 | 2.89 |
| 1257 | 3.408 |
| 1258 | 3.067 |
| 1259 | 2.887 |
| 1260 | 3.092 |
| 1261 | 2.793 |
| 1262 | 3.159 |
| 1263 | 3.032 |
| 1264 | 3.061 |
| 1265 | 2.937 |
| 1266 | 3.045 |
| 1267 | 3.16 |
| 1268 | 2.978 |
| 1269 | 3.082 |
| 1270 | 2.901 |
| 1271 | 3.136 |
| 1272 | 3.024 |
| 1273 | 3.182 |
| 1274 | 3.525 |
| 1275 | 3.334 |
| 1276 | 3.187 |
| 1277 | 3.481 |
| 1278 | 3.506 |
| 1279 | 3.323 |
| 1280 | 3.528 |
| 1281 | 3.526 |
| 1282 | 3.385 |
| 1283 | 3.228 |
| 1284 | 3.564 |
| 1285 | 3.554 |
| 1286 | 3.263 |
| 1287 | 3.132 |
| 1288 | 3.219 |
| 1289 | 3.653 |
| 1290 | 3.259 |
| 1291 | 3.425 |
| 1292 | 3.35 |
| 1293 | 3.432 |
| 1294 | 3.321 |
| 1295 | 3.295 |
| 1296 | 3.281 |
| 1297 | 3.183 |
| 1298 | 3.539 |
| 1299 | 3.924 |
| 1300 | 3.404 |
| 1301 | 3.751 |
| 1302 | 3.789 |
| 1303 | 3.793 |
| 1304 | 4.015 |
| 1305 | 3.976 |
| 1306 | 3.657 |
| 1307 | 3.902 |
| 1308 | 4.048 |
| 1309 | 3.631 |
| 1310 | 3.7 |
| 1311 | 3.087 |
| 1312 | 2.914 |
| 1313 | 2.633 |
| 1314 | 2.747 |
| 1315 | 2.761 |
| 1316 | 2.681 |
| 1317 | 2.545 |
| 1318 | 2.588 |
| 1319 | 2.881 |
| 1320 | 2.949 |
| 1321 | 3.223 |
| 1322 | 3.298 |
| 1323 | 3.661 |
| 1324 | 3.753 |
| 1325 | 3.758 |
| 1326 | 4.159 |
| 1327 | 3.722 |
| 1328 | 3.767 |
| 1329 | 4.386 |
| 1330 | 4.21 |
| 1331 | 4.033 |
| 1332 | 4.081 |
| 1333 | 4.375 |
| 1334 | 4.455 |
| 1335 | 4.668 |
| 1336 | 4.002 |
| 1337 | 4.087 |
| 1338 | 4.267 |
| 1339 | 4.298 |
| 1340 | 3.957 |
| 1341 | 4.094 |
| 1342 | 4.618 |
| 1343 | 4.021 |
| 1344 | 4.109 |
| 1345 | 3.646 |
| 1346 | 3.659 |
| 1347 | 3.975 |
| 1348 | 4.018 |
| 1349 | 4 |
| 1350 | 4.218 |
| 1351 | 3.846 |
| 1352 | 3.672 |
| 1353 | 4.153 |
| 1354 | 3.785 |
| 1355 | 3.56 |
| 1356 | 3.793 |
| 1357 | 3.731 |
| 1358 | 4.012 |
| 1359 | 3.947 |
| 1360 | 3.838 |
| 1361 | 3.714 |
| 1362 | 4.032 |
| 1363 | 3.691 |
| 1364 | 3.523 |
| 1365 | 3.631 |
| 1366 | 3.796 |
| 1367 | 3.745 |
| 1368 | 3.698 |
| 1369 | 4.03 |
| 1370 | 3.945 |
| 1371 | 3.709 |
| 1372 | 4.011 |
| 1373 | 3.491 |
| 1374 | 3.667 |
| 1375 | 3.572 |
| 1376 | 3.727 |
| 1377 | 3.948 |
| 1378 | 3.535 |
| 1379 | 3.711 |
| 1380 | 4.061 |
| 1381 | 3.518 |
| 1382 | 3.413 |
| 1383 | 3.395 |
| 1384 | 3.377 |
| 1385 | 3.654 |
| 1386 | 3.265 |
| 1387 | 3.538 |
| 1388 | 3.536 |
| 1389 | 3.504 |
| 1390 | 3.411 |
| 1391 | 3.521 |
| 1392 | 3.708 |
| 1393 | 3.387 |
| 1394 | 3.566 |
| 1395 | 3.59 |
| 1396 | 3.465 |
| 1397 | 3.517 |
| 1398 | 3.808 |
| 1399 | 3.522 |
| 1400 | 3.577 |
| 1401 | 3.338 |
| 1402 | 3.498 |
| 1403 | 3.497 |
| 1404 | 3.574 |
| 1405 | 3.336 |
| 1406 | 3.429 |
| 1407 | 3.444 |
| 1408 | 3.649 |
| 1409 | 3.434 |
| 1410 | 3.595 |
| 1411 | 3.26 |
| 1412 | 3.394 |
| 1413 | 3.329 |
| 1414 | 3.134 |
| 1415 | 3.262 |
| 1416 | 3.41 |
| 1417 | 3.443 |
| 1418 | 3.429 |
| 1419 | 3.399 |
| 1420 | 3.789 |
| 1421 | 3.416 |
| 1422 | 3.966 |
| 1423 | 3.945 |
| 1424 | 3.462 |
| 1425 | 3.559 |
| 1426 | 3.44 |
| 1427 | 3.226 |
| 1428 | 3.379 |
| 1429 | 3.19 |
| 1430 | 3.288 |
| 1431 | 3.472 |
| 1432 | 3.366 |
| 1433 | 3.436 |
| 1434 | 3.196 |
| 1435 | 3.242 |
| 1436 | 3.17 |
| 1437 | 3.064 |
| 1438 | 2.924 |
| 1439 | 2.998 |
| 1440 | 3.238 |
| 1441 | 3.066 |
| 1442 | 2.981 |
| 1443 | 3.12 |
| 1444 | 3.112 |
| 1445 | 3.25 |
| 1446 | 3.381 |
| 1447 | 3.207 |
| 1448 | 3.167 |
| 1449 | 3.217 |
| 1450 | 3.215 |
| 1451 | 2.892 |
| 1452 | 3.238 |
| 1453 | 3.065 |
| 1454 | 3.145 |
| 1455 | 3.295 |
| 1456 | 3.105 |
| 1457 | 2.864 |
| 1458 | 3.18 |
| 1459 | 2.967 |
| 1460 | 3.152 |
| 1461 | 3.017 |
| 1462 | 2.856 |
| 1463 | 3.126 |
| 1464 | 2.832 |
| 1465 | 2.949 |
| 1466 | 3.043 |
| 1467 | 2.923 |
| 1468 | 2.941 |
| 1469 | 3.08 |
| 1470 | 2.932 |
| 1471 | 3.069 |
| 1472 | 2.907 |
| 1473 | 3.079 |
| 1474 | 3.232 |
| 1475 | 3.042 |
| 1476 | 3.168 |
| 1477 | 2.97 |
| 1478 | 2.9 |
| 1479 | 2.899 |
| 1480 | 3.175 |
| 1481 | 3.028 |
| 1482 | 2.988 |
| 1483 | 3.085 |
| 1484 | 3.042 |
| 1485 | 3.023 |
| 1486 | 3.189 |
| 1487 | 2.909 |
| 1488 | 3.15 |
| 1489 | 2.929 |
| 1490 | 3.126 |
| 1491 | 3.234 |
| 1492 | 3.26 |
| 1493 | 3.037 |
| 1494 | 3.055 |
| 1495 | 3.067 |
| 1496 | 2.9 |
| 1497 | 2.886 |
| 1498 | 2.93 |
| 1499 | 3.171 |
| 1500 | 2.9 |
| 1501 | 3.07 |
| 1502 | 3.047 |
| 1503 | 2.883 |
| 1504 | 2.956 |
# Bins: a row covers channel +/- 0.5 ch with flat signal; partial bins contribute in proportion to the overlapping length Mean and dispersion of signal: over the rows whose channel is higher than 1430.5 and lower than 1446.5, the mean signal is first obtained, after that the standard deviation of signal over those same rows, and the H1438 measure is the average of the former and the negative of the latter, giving 1.51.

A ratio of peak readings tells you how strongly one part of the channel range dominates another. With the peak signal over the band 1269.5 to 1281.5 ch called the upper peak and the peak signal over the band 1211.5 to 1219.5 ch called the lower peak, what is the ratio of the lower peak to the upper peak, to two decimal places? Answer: 1.01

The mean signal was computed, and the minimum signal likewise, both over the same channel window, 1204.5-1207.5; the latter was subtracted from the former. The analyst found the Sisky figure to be 0.20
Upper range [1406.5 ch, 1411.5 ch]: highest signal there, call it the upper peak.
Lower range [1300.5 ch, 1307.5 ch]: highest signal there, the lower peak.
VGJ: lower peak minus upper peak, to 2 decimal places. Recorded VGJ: 0.37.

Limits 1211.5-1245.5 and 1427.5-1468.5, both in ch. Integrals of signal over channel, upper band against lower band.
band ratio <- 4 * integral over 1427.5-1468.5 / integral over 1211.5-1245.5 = 4.9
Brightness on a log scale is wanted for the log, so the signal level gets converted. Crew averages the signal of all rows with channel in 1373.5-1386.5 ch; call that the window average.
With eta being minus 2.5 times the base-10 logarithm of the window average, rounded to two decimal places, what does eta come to -1.39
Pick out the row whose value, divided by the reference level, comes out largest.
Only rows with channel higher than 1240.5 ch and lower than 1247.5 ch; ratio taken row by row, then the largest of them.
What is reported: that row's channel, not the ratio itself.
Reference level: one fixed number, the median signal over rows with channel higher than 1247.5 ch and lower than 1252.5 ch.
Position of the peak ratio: 1244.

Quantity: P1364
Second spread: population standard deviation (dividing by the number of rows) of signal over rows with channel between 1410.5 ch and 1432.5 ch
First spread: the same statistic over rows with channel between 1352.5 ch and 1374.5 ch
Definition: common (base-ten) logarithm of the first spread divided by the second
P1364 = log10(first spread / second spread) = -0.08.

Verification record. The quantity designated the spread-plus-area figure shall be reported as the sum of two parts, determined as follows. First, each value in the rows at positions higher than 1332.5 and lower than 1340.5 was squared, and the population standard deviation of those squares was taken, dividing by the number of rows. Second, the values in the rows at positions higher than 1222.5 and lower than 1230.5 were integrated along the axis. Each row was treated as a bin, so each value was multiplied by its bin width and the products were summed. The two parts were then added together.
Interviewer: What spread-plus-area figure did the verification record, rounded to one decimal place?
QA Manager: 27.4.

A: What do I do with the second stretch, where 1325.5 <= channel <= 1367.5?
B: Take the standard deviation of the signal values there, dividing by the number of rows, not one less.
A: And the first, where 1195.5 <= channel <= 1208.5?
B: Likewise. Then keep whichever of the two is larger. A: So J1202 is 0.28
